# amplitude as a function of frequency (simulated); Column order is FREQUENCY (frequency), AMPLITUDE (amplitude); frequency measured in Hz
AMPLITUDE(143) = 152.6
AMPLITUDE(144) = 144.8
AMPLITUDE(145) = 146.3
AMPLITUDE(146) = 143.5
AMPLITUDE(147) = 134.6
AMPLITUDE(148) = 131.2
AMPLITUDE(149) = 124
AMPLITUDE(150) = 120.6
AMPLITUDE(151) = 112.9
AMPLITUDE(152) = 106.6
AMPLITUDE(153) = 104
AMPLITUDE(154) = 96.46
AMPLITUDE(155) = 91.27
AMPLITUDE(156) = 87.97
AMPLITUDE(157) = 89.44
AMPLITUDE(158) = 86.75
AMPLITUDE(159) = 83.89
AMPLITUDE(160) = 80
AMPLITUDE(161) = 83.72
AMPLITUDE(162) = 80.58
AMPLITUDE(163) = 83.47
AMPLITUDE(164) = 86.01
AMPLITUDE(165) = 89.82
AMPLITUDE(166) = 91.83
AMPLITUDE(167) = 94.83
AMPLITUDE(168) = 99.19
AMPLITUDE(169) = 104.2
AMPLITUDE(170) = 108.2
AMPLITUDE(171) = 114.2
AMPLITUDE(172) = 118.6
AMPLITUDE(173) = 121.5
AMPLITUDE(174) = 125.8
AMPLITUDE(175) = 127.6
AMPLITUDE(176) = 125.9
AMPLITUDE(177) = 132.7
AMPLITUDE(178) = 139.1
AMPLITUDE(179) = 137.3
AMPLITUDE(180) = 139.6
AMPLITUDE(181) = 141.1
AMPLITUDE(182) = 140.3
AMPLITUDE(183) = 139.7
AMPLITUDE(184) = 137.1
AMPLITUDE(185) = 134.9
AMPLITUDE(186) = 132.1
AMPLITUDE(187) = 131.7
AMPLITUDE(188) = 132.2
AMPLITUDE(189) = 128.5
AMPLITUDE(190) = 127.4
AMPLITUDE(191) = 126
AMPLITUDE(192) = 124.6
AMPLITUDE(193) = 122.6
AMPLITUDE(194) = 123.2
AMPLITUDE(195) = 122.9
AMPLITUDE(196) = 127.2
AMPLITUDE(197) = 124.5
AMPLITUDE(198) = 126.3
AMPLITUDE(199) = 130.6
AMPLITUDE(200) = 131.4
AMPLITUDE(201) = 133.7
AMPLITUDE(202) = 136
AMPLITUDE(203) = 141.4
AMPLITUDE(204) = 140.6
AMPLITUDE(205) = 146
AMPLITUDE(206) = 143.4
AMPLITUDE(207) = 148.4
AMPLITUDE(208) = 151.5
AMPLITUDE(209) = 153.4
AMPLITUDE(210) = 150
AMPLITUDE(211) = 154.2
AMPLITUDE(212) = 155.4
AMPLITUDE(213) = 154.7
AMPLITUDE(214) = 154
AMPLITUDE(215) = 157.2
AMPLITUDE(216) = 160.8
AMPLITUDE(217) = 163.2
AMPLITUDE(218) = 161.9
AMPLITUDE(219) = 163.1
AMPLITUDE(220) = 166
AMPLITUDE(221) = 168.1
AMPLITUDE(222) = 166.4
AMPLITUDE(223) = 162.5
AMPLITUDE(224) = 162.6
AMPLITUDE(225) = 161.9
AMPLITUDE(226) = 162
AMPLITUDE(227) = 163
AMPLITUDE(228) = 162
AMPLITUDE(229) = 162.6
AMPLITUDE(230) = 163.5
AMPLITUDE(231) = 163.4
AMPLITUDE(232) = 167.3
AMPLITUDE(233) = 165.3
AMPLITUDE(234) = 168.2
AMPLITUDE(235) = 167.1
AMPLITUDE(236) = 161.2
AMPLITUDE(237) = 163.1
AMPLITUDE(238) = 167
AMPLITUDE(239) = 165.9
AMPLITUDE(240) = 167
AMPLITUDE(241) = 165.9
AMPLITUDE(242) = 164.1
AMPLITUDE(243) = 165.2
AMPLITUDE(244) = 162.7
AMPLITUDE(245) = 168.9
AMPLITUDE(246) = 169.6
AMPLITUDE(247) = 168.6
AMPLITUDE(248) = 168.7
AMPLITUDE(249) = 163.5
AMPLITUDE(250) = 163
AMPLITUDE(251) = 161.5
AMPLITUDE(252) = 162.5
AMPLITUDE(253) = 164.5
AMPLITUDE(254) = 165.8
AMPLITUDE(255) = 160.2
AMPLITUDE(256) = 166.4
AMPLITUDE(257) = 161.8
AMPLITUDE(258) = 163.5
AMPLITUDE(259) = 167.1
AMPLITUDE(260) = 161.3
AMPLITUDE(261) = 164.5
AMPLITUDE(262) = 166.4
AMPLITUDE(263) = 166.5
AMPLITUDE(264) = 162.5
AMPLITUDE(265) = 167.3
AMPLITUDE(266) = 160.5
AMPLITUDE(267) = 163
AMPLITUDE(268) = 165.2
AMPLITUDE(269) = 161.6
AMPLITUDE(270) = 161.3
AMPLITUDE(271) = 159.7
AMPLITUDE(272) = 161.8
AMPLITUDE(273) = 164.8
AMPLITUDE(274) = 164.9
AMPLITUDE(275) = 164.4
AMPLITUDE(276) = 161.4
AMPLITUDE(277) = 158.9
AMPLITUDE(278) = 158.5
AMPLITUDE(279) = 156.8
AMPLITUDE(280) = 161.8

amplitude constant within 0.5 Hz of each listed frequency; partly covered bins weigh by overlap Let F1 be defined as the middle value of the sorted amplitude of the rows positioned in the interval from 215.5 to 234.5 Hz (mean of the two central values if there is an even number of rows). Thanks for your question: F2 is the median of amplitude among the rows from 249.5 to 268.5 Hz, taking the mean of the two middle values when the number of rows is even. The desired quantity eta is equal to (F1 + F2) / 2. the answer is 163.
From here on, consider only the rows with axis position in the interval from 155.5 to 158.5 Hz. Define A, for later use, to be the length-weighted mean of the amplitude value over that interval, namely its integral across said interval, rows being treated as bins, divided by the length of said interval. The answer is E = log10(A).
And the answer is 1.94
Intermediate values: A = 88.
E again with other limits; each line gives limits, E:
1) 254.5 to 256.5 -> 2.21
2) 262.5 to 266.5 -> 2.22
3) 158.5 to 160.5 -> 1.91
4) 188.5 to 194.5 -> 2.10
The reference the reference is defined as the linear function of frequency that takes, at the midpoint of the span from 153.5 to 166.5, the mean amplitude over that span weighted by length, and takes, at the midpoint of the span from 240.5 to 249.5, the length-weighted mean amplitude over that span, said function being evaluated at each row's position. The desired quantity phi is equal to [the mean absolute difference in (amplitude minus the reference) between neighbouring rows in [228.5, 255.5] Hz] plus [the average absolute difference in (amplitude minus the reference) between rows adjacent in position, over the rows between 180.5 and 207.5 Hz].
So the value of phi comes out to 4.7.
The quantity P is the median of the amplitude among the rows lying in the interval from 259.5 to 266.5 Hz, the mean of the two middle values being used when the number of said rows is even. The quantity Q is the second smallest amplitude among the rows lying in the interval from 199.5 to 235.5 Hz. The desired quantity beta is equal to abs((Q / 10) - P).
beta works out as 151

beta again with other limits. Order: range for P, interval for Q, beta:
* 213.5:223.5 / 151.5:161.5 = 154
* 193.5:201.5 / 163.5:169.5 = 118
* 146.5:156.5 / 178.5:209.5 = 97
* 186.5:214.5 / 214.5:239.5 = 117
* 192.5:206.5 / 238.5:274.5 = 115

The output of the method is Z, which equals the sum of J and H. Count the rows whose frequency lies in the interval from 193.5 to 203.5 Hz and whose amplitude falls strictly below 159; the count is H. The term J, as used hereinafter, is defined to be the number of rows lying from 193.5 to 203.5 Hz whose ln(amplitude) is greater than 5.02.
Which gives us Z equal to 10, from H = 10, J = 0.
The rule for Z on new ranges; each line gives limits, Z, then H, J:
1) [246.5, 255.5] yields 9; 0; 9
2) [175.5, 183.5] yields 8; 8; 0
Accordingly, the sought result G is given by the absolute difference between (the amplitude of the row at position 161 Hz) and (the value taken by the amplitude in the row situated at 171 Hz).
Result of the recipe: 30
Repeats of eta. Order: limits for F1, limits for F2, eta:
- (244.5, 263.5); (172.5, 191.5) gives 148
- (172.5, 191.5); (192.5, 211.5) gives 134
